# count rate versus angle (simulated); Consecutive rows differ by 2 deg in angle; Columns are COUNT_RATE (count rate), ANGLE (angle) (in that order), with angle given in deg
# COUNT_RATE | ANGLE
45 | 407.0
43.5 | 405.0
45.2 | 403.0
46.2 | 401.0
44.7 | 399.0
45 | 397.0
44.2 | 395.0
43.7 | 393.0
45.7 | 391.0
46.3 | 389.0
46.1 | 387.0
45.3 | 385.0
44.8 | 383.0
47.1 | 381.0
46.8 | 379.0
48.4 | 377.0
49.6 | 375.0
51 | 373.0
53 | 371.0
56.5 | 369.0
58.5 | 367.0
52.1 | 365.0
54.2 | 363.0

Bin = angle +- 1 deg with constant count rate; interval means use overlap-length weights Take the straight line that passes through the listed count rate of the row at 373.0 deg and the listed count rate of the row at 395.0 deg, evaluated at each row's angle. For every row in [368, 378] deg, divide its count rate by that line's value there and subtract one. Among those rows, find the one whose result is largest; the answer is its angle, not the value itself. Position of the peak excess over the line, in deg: 369.0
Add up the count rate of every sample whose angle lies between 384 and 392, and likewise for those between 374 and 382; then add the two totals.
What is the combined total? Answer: 375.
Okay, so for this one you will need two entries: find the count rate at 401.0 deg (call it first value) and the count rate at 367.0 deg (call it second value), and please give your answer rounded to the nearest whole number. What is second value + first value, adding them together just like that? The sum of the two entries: 105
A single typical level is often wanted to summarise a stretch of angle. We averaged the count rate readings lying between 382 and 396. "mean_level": 45.2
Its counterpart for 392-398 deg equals 44.3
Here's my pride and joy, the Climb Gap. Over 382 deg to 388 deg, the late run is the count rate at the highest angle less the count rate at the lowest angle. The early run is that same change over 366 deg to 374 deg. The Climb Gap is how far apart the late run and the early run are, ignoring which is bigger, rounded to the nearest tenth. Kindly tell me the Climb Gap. 8.8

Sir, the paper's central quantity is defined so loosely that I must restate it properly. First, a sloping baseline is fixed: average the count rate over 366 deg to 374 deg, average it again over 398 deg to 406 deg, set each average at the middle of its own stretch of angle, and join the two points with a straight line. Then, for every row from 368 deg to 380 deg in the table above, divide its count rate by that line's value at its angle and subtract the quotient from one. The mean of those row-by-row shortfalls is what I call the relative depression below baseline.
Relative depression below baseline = 0.05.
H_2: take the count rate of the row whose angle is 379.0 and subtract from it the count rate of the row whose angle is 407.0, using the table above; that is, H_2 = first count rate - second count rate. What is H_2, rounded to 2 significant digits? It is 1.8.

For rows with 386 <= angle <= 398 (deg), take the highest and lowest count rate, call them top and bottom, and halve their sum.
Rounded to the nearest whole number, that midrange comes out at 45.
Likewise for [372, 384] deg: 48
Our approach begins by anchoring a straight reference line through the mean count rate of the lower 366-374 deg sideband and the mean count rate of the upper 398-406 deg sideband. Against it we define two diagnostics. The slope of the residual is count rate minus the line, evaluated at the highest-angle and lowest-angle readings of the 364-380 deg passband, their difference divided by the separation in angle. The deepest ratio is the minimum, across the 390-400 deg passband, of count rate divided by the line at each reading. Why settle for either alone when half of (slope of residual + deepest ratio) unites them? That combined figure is 0.42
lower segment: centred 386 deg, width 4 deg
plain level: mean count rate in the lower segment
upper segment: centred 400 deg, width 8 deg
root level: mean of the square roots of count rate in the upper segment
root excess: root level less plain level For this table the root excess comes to -39.0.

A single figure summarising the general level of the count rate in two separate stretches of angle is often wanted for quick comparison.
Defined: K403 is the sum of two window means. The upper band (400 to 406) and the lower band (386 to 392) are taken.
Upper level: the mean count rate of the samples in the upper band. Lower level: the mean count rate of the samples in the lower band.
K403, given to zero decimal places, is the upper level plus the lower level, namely 91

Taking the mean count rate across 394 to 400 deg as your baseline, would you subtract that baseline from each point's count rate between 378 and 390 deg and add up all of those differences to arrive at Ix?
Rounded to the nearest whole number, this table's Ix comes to 9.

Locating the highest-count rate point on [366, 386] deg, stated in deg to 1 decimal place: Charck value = 367.0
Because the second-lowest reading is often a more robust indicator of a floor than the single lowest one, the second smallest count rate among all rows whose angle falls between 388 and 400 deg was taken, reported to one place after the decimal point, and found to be 44.2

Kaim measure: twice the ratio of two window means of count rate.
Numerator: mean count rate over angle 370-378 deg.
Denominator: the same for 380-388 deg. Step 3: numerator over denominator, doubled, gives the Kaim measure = 2.2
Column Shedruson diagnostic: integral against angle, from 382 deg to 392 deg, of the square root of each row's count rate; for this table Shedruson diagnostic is 67.6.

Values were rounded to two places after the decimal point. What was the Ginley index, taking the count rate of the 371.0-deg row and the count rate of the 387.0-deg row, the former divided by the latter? 1.15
